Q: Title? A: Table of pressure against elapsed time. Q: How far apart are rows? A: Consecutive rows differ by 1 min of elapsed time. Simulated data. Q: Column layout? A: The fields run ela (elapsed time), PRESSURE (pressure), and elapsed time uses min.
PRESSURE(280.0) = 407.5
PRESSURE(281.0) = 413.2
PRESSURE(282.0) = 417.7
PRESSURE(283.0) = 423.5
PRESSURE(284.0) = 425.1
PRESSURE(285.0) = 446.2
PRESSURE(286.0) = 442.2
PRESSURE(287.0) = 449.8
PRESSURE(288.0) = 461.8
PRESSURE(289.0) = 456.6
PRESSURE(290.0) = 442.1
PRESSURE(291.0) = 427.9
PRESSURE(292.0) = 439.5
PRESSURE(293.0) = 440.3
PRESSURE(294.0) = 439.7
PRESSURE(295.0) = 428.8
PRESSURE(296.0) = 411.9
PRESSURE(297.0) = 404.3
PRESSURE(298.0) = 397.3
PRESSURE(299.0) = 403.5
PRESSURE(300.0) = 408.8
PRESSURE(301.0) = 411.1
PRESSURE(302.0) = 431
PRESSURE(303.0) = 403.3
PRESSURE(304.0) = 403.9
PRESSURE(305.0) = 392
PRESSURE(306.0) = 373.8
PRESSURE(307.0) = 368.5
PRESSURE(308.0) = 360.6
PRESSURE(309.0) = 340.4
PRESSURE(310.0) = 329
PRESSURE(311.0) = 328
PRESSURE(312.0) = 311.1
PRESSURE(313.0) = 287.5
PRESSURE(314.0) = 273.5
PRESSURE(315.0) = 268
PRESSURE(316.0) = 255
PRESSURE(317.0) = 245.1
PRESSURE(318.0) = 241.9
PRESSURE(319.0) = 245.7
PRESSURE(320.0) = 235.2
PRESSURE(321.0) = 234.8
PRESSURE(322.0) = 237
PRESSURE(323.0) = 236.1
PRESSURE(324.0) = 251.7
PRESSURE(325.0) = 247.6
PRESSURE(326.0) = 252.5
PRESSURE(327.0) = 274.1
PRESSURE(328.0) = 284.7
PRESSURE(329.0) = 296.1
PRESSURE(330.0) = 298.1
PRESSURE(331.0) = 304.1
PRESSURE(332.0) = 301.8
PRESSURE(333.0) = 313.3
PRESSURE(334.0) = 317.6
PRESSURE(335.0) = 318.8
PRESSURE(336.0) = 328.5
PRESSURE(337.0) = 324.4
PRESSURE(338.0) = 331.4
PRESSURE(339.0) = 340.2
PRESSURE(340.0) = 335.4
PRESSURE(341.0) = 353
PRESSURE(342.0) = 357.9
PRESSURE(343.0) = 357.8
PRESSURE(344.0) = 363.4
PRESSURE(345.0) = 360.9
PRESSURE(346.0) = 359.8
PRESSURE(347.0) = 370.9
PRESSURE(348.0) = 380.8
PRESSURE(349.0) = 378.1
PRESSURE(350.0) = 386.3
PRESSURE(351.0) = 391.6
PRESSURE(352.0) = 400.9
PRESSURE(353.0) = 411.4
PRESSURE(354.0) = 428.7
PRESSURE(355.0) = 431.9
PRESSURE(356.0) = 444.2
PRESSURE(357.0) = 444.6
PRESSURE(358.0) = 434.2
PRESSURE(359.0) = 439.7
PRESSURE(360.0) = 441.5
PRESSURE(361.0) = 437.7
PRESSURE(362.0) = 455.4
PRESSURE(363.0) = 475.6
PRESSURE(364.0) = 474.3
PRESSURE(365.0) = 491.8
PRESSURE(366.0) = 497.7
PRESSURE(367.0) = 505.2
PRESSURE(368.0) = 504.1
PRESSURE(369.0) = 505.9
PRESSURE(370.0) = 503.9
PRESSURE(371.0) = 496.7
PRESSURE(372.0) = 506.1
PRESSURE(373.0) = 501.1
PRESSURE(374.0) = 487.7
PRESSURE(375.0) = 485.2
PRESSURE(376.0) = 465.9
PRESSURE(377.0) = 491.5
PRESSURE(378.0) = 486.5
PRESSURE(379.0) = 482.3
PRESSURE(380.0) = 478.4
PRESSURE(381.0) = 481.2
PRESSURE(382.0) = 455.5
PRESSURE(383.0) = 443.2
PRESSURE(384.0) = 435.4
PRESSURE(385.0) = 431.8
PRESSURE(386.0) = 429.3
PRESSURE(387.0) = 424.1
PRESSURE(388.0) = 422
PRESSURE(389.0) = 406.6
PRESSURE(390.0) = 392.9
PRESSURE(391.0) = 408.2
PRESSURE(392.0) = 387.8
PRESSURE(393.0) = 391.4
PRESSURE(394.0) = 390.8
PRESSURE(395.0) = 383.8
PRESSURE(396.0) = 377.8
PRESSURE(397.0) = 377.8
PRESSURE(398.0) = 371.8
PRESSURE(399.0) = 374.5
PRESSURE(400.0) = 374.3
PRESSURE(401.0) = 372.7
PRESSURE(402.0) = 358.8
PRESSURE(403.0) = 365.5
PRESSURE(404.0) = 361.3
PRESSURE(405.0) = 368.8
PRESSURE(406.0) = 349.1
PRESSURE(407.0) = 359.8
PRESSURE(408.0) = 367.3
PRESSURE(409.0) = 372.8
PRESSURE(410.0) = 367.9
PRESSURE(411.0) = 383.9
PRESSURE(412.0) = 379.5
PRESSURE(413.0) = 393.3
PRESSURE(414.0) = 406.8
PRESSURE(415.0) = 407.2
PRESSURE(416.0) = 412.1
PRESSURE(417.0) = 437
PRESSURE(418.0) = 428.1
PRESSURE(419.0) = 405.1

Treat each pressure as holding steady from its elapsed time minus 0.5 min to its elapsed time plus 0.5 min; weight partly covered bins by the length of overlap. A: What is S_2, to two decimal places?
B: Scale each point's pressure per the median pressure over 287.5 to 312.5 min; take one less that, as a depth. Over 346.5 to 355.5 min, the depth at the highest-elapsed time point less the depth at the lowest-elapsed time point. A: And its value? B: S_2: -0.15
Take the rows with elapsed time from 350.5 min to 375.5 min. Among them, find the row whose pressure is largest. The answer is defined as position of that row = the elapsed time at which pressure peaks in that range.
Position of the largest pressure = 372.0 min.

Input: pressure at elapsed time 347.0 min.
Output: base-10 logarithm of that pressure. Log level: 2.57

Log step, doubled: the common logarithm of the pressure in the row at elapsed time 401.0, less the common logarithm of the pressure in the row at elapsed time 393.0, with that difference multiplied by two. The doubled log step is -0.04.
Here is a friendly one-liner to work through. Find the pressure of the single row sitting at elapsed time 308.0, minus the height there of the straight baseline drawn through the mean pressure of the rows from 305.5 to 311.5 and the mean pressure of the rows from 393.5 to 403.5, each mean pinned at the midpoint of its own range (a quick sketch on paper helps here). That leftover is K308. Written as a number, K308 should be 11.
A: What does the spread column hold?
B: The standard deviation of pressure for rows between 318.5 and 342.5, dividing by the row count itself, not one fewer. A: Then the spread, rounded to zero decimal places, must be 40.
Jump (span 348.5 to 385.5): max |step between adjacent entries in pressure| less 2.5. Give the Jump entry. 23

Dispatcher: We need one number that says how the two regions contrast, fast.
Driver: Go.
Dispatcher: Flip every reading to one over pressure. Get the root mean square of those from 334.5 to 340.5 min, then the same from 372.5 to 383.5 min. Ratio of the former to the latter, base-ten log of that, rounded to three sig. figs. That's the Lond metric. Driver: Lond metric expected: 0.161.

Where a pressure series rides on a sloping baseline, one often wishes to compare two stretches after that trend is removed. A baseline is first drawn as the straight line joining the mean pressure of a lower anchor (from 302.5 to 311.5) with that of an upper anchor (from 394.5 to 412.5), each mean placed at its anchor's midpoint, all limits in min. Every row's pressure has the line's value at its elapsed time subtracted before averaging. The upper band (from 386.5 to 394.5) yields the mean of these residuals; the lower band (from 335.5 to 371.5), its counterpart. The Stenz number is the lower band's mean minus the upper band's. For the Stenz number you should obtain 14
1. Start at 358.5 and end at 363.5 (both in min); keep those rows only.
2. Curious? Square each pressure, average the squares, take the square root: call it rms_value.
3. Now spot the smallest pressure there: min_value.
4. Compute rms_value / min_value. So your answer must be 1.03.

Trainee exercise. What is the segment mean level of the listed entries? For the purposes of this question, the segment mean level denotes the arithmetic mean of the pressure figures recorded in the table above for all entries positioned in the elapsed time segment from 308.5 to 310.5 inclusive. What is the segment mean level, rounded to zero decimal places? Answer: 335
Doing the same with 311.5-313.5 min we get 299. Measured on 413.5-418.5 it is 418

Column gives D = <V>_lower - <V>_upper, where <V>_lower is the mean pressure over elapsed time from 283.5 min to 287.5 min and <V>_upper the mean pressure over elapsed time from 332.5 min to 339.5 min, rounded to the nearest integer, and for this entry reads 116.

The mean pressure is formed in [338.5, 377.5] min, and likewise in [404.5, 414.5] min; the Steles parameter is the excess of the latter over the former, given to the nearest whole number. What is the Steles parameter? -58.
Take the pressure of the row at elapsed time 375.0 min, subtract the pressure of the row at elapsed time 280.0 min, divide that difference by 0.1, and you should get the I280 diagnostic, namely 777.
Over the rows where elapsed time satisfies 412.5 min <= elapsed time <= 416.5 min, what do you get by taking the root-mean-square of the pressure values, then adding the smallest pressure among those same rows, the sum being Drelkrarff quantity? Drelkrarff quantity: 798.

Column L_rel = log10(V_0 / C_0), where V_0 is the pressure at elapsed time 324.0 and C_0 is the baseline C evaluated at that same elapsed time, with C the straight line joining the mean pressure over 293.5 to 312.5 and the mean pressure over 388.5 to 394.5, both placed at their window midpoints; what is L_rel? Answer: -0.19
